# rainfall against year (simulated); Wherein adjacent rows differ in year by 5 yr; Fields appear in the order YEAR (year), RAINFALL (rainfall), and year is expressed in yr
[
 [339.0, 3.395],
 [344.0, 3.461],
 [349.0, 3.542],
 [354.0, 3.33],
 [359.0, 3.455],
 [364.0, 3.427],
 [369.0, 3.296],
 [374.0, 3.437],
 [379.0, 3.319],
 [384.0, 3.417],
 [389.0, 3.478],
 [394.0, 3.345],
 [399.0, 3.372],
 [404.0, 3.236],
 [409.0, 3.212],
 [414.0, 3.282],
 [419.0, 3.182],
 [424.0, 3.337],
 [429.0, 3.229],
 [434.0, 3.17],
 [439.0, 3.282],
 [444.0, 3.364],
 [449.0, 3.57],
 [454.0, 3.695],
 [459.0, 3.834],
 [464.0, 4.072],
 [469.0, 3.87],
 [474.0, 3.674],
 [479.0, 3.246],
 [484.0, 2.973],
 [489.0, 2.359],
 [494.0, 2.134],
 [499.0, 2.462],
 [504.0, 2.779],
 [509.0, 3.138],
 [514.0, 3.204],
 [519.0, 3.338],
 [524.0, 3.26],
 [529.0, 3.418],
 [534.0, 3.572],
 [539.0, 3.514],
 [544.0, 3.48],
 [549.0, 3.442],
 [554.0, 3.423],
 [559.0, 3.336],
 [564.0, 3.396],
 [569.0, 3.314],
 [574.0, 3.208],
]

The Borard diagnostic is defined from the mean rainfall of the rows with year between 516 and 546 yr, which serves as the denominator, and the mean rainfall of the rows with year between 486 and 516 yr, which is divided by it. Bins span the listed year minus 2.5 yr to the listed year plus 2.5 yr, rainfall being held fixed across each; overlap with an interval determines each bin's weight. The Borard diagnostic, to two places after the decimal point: 0.78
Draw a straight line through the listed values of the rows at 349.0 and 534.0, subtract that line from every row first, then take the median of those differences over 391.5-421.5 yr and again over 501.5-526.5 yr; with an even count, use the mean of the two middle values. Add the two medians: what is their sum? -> -0.66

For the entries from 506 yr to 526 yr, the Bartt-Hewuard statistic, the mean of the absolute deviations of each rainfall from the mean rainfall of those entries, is 0.064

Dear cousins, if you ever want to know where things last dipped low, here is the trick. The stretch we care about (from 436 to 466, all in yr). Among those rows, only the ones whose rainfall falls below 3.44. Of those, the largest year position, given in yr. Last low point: 444.0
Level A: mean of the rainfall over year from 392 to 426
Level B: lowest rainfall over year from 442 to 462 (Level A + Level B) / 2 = 3.32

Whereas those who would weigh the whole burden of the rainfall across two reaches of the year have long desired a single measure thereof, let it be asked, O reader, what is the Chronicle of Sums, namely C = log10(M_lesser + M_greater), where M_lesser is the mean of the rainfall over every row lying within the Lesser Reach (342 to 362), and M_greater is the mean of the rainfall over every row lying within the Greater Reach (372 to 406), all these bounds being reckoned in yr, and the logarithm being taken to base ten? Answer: 0.834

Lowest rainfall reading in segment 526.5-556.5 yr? 3.418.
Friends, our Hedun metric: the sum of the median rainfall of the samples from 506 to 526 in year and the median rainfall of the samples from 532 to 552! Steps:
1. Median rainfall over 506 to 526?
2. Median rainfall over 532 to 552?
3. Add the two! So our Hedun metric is 6.7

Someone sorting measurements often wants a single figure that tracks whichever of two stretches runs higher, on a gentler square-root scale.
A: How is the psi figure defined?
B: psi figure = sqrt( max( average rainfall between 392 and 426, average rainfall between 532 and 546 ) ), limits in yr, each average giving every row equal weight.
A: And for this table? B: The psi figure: 1.88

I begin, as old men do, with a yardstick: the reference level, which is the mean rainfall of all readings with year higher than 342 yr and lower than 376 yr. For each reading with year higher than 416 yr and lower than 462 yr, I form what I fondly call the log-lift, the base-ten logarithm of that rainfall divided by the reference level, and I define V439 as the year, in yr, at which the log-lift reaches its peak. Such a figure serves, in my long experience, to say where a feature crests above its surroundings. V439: 459.0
